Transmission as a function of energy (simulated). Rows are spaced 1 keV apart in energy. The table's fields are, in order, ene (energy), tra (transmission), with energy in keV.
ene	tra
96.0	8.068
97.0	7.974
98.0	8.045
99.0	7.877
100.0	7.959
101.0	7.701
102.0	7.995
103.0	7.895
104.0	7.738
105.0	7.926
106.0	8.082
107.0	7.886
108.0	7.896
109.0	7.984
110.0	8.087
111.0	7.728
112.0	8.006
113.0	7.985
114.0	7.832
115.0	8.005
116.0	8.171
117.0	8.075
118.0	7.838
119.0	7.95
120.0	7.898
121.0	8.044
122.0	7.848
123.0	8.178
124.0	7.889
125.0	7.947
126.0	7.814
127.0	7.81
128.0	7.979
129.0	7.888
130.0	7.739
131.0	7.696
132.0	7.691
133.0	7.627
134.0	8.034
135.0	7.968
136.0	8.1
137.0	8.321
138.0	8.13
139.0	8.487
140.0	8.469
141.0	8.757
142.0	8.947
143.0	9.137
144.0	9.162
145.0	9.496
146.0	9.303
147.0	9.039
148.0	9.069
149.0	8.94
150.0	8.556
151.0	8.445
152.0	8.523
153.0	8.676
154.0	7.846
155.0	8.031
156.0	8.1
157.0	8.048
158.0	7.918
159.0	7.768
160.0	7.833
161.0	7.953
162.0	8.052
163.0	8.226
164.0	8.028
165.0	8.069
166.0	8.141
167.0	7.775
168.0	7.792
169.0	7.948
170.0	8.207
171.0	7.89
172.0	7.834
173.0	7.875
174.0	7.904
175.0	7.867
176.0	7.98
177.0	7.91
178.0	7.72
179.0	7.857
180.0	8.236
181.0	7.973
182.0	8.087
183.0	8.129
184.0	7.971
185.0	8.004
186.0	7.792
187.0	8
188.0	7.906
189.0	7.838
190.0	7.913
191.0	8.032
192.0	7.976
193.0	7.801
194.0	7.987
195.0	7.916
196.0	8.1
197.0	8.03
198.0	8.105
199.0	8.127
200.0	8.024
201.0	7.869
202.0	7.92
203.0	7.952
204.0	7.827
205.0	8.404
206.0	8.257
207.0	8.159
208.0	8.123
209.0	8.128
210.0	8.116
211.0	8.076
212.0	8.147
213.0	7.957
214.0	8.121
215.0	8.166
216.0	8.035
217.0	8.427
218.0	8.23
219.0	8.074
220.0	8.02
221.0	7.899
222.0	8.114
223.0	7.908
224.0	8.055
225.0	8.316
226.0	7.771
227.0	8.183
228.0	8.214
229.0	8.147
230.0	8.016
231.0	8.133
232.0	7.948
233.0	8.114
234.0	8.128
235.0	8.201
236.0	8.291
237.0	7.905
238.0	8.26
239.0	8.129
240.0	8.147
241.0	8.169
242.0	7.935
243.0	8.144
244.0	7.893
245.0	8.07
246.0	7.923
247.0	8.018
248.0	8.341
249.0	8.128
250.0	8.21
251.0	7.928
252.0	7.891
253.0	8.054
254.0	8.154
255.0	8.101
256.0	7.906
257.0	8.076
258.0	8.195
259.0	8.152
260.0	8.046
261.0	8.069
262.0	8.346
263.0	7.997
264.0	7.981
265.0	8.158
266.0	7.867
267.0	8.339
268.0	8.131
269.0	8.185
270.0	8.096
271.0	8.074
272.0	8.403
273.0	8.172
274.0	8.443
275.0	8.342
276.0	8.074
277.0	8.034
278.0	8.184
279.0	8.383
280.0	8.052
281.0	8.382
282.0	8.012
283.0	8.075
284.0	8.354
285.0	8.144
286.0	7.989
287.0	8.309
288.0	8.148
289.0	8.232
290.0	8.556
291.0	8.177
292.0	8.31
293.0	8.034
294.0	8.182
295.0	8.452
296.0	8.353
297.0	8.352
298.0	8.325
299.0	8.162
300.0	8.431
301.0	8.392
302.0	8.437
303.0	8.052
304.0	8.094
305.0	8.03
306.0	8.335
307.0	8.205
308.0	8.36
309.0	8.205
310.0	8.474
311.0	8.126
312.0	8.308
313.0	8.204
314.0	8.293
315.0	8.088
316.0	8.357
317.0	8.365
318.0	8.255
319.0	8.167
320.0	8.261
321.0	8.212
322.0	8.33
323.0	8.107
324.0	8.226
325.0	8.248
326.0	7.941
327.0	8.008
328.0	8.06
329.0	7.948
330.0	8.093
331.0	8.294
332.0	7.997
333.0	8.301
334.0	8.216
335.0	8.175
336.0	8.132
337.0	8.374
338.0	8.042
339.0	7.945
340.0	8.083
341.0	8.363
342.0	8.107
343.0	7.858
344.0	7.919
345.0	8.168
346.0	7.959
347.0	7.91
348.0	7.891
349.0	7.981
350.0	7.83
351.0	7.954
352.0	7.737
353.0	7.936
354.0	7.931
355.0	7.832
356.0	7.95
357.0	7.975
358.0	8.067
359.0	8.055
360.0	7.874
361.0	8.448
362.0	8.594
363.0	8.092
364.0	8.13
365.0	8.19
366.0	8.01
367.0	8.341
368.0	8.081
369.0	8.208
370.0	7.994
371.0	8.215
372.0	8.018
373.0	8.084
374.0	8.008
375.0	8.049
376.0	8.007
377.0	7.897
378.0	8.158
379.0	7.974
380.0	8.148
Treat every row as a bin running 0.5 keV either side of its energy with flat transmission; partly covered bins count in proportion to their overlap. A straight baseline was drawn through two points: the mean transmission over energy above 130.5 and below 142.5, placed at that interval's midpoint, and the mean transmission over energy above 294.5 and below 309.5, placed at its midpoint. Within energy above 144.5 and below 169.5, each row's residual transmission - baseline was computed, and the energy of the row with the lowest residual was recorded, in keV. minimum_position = 159.0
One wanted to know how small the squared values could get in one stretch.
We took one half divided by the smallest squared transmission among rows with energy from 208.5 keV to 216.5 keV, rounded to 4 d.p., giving 0.0079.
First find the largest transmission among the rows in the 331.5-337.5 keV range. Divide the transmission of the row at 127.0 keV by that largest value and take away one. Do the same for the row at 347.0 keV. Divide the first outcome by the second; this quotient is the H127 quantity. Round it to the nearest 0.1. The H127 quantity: 1.2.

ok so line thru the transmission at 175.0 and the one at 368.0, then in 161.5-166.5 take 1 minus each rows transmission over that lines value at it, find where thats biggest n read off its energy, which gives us 164.0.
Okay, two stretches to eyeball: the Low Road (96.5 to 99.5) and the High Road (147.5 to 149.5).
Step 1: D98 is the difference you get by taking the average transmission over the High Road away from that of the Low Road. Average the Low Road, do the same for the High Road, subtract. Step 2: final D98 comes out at -1.04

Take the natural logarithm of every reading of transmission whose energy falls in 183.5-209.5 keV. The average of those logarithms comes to 2.08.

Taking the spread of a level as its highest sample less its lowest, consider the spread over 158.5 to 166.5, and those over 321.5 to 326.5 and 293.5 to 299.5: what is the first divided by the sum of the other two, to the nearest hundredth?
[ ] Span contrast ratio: 0.67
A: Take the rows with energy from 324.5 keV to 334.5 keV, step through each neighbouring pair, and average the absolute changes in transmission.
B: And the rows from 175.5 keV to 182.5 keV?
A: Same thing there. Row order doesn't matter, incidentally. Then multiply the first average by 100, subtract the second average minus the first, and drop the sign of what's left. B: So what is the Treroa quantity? 17.4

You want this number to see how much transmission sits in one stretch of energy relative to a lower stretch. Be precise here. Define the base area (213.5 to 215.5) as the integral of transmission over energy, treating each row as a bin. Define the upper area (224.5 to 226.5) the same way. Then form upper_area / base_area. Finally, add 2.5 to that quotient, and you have 3.488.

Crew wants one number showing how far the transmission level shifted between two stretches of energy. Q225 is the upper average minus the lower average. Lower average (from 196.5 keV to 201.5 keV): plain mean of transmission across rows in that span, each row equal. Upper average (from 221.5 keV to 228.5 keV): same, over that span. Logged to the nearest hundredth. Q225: 0.05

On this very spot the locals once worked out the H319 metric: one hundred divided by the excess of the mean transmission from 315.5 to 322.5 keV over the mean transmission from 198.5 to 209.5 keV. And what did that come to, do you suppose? 485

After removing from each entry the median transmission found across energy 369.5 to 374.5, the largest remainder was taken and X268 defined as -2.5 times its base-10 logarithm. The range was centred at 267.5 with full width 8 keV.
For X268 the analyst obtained 1.2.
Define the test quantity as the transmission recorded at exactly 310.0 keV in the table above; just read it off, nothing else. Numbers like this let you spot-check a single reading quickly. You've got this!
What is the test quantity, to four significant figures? 8.474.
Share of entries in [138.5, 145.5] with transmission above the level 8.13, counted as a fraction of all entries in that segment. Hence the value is 1.00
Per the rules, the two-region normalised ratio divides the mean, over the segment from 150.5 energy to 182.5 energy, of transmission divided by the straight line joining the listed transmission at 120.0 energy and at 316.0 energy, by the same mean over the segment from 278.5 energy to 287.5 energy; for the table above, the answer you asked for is 1.01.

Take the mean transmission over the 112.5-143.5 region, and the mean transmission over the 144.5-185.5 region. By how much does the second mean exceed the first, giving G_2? 0.10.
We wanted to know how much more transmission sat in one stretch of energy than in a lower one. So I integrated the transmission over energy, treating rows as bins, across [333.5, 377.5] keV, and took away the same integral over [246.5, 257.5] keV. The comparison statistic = 266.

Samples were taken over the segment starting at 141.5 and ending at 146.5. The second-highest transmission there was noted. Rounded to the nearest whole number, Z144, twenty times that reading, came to 186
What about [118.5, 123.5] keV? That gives 161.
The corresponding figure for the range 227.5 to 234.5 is 163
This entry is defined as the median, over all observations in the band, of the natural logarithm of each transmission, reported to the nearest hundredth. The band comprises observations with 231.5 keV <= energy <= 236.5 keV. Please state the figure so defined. 2.10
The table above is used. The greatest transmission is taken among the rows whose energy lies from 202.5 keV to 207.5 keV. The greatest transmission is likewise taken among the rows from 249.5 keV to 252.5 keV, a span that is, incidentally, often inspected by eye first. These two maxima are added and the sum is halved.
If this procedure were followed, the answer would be 8.31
